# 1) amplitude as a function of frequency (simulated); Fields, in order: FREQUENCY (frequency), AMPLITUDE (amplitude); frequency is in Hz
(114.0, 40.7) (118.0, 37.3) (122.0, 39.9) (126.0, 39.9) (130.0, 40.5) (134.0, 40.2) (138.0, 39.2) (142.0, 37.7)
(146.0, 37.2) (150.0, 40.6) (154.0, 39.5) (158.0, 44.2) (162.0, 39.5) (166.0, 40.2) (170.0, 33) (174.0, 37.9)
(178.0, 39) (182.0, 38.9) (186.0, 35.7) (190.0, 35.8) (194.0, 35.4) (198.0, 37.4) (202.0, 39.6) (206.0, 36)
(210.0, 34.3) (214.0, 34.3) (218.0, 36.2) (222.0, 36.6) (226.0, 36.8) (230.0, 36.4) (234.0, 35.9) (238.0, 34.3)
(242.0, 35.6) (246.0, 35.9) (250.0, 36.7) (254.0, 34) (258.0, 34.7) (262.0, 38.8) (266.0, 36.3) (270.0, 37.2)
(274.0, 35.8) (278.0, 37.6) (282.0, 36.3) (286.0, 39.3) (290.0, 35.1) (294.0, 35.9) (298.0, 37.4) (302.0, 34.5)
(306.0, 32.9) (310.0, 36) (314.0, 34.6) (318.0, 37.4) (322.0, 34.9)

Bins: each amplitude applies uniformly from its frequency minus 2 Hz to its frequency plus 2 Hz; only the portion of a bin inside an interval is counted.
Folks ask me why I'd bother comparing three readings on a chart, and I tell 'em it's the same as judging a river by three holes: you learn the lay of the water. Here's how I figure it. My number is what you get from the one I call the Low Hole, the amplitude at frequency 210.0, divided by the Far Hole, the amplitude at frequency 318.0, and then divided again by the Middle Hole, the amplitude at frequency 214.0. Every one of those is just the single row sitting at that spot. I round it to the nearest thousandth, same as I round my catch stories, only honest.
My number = 0.027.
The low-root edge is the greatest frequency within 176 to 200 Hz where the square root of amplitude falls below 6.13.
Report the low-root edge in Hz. 198.0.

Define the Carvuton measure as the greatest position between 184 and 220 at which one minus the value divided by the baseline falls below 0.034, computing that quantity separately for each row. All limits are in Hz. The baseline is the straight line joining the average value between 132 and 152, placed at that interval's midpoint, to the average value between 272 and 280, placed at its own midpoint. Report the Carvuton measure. 202.0 Hz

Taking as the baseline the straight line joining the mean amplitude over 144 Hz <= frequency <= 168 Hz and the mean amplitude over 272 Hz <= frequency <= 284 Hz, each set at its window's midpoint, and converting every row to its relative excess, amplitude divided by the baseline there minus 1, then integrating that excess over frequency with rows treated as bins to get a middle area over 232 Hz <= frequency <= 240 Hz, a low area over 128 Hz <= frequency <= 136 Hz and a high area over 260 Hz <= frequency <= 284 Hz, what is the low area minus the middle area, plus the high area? 0.6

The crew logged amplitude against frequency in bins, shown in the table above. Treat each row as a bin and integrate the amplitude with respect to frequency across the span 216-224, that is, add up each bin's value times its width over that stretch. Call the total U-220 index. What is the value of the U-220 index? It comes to 291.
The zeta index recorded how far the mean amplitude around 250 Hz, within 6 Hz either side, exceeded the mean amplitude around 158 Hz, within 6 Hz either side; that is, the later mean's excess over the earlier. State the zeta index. -6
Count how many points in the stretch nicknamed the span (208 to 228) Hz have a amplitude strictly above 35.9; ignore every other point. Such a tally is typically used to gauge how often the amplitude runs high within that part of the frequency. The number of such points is 3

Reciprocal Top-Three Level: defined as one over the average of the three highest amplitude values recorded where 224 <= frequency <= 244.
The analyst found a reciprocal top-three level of 0.0275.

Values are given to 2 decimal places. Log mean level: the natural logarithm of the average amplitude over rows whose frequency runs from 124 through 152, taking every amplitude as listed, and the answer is 3.67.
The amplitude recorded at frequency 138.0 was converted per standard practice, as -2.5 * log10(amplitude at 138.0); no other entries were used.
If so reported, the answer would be -3.98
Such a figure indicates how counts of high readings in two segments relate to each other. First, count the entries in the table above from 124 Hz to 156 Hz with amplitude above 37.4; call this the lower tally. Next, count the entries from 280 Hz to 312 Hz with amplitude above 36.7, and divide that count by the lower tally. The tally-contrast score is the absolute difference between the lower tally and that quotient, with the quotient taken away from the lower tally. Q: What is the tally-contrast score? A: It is 6.7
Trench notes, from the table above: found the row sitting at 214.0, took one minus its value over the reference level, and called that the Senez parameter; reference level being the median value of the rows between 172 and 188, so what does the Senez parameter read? 0.107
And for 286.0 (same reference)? -0.023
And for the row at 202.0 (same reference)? -0.031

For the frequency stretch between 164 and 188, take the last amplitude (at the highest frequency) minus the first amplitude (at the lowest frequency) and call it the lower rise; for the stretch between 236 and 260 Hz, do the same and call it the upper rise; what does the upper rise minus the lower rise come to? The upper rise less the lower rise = 4.9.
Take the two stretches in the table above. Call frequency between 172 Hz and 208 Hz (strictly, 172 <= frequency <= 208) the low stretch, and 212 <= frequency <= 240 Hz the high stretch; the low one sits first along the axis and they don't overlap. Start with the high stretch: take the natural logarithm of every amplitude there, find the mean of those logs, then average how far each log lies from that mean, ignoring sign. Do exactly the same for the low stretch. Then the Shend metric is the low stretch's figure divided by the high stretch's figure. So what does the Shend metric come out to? 1.6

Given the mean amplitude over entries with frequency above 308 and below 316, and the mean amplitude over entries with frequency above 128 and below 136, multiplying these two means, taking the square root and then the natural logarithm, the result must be 3.63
